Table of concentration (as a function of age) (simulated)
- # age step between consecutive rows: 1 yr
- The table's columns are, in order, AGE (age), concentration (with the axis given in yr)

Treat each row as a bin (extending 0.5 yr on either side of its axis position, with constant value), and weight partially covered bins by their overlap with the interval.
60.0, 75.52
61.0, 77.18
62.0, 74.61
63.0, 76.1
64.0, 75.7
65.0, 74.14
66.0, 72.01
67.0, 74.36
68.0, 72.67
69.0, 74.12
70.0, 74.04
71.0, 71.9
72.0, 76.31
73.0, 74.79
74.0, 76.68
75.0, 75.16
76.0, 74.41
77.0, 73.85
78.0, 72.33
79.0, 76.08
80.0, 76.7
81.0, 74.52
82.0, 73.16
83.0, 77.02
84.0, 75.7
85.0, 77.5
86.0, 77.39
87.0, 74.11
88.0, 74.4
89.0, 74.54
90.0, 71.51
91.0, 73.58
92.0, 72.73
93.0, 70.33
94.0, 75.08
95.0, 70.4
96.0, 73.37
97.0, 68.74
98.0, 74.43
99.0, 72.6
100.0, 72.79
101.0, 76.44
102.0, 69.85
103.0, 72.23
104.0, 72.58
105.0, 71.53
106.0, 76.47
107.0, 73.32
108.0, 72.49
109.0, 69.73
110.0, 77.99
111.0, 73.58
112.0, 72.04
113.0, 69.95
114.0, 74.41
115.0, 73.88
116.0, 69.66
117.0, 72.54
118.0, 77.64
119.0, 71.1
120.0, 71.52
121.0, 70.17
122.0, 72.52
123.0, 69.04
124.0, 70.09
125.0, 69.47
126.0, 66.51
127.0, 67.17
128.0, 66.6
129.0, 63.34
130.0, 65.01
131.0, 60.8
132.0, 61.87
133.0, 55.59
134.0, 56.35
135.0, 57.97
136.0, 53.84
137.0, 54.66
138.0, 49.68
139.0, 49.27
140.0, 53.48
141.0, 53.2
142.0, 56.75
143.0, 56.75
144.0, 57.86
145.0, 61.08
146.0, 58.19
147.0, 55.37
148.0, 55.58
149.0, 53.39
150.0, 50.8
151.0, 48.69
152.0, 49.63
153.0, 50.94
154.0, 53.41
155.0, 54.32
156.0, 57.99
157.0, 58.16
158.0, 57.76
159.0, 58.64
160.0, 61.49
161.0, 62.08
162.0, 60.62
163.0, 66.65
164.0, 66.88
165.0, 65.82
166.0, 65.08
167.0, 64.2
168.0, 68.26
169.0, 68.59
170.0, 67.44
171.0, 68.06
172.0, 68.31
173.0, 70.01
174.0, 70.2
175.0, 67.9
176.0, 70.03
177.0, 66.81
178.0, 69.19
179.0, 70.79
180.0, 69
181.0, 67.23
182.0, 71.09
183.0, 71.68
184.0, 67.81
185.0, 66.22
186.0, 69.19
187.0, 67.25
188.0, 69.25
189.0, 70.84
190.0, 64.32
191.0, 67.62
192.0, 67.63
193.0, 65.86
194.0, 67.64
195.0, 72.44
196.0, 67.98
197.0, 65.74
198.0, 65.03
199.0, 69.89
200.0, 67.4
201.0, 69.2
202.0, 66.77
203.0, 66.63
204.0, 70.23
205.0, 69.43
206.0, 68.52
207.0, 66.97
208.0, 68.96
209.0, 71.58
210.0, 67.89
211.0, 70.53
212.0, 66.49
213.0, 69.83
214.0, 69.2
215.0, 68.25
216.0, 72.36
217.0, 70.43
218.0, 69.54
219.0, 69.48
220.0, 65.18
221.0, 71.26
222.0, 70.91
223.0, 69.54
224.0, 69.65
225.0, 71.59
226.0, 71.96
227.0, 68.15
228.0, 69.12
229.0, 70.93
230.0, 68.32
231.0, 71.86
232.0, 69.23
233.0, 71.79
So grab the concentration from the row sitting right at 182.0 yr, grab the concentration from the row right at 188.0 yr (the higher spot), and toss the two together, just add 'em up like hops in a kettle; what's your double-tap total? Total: 140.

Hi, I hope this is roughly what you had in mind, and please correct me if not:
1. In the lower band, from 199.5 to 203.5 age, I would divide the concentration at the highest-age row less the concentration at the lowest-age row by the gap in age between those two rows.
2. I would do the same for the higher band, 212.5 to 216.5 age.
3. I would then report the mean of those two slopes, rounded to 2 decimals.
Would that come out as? 0.29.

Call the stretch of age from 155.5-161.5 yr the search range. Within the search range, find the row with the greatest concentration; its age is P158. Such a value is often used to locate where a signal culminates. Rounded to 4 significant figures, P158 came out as 161.0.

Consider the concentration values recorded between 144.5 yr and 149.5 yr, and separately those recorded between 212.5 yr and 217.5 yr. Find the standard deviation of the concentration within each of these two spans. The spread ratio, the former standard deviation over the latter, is 1.9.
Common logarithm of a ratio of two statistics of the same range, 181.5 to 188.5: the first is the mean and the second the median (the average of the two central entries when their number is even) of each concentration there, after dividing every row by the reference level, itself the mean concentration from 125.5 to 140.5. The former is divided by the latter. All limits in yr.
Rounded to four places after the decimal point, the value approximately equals -0.0017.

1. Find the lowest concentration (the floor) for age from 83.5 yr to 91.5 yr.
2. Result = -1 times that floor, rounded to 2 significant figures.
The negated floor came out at -72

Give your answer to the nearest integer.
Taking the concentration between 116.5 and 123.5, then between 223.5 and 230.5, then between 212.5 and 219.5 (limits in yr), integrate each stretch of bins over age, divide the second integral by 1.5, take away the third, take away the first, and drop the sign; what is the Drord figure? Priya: 667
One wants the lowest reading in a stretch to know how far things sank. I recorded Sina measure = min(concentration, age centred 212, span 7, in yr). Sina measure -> 66.49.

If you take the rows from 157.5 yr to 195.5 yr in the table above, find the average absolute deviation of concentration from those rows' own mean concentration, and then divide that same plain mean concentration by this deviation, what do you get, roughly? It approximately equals 27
